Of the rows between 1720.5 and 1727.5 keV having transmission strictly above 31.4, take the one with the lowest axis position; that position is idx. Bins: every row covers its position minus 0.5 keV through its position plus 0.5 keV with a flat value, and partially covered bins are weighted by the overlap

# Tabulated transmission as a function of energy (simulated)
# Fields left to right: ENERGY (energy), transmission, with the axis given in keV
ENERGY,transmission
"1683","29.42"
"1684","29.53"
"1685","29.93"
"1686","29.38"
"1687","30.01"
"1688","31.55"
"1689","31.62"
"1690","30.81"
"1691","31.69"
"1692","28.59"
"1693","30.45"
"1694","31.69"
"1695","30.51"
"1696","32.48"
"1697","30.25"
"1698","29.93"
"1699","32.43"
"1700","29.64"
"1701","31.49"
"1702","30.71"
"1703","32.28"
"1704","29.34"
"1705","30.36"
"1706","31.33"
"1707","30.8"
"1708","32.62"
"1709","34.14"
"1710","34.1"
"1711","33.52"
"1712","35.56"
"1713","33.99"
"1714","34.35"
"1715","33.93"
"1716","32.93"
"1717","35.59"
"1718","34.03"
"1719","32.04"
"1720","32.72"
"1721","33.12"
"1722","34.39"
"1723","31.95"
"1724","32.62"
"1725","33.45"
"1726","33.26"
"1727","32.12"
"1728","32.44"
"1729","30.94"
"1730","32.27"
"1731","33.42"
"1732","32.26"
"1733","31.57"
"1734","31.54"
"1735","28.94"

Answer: 1721 keV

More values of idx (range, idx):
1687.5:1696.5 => 1688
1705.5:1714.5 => 1708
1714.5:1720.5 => 1715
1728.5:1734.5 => 1730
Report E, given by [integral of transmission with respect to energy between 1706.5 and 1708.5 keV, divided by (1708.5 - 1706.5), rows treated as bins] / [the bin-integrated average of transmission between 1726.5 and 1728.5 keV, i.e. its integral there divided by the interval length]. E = 0.98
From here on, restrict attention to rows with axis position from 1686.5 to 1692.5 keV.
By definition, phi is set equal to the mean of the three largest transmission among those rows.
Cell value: 31.6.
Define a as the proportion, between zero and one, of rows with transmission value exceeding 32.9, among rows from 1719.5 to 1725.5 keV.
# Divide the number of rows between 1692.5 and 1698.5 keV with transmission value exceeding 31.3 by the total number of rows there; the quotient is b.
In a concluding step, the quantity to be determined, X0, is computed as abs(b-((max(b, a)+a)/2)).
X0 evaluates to 0.17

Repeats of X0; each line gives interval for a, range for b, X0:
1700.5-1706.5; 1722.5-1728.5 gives 0.50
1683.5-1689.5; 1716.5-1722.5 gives 0.50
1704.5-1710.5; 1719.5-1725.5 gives 0.33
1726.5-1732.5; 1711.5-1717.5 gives 0.42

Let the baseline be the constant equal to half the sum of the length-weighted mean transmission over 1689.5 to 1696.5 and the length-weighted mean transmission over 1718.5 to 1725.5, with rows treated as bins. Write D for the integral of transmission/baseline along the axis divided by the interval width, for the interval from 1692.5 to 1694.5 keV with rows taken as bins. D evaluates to 0.97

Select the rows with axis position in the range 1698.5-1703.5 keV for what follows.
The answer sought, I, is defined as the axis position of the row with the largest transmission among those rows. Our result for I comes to 1699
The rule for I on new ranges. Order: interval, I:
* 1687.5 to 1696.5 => 1696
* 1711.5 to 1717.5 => 1717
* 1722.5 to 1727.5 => 1725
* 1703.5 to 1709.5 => 1709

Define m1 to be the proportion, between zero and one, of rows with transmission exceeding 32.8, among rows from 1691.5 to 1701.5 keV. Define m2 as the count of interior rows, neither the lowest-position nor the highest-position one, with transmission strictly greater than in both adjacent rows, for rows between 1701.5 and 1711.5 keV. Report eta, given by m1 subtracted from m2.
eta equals 3.0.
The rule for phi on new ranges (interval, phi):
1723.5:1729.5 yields 33.1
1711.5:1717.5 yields 35.2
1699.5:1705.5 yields 31.5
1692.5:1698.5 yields 31.6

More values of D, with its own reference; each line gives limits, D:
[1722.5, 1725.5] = 1.02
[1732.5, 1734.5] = 0.99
